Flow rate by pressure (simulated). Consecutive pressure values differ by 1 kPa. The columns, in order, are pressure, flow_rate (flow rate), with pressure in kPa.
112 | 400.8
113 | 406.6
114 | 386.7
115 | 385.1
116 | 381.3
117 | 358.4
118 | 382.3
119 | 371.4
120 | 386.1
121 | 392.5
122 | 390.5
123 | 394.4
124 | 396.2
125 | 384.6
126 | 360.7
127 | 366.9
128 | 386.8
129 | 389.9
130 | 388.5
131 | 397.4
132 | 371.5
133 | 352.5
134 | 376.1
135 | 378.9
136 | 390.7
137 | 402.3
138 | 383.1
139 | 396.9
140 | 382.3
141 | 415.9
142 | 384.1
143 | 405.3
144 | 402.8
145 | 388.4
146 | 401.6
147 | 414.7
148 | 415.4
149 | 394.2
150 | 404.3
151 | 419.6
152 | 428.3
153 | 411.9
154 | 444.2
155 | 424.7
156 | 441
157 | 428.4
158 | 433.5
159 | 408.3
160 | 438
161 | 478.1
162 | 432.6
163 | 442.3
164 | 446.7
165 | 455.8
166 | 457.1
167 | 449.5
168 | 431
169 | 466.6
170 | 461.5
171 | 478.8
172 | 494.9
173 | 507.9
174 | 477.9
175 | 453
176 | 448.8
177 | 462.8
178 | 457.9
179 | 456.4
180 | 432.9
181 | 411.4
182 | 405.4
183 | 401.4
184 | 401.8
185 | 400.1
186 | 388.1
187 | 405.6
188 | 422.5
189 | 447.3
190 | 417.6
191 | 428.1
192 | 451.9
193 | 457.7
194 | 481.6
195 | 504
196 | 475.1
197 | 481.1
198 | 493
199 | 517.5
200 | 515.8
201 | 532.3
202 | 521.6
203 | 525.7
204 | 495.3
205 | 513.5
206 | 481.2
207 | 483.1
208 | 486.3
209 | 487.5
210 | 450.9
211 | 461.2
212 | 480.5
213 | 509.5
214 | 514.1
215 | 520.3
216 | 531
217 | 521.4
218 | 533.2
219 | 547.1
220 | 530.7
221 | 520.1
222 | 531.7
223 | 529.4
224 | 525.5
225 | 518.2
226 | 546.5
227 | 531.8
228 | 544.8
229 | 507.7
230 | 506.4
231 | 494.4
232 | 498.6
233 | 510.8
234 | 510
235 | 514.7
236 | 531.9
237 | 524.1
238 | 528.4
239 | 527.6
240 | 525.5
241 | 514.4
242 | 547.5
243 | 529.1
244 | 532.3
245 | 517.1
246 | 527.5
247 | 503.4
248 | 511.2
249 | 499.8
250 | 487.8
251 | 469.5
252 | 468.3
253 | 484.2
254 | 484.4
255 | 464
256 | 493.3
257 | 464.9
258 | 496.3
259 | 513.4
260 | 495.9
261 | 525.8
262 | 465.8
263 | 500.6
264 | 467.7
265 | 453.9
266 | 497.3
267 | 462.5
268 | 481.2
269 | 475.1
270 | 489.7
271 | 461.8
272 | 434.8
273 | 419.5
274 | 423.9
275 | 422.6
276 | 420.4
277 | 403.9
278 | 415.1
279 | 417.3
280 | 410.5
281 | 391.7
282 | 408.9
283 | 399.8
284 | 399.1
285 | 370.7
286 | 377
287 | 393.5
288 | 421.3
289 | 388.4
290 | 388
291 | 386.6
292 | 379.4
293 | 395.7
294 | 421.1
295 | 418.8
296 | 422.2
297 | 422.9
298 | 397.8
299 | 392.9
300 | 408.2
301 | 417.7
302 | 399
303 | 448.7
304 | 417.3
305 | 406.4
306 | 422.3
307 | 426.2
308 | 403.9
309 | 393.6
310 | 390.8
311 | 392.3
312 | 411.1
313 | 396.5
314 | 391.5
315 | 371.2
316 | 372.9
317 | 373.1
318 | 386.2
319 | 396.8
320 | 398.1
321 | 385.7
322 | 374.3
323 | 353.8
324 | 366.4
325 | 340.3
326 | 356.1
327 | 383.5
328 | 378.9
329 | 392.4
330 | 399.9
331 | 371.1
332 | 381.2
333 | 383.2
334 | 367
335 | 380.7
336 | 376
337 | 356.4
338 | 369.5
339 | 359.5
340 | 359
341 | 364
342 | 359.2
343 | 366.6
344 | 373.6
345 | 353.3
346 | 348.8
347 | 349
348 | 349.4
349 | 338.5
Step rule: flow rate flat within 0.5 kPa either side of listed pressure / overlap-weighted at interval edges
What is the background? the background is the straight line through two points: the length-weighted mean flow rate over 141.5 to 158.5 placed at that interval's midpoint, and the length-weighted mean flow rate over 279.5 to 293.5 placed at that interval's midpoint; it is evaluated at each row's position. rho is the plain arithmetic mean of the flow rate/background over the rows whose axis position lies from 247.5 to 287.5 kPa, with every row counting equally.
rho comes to 1.14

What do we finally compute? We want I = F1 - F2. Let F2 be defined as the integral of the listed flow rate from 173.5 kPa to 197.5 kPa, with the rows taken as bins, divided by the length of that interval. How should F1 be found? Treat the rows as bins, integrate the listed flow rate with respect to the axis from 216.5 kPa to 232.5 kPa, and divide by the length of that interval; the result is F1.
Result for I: 84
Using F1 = 524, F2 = 440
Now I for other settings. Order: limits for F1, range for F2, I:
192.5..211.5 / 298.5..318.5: 92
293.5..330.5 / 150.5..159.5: -31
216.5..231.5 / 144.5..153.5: 117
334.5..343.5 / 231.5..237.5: -149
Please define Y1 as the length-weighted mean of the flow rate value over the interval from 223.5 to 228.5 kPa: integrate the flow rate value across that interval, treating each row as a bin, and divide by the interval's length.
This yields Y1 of 533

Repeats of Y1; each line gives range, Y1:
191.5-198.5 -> 478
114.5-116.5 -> 383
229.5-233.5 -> 503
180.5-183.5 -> 406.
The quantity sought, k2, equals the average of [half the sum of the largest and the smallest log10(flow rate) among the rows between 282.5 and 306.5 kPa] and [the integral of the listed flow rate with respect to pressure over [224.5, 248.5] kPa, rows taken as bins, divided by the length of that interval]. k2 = 262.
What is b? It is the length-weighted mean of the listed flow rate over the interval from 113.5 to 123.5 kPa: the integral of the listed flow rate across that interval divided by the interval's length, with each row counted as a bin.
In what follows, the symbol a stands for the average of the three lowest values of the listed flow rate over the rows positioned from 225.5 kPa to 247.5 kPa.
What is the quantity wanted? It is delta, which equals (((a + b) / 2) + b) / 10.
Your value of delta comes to 82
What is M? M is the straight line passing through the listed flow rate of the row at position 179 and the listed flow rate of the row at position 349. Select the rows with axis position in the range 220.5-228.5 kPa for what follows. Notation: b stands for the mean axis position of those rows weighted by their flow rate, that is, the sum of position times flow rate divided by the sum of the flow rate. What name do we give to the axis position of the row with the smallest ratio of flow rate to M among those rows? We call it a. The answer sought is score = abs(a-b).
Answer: 3.5 kPa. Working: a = 221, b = 224.5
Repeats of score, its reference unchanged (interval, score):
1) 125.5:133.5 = 3.5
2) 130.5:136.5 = 0.5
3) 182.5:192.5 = 1.6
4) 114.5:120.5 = 0.5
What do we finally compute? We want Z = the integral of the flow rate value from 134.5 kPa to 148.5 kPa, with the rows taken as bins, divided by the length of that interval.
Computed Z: 397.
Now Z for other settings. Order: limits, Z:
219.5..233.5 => 521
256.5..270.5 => 485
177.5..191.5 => 420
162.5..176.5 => 462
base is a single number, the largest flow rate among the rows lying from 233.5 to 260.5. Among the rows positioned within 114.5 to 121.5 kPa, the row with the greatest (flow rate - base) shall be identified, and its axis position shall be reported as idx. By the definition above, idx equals 121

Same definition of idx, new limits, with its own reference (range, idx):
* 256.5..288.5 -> 261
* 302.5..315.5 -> 303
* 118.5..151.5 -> 151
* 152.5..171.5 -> 171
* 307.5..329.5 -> 312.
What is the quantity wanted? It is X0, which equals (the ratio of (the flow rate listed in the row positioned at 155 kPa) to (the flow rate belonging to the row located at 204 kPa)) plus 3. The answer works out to 3.86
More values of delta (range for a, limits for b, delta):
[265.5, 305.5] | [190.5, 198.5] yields 90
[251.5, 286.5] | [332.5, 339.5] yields 75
